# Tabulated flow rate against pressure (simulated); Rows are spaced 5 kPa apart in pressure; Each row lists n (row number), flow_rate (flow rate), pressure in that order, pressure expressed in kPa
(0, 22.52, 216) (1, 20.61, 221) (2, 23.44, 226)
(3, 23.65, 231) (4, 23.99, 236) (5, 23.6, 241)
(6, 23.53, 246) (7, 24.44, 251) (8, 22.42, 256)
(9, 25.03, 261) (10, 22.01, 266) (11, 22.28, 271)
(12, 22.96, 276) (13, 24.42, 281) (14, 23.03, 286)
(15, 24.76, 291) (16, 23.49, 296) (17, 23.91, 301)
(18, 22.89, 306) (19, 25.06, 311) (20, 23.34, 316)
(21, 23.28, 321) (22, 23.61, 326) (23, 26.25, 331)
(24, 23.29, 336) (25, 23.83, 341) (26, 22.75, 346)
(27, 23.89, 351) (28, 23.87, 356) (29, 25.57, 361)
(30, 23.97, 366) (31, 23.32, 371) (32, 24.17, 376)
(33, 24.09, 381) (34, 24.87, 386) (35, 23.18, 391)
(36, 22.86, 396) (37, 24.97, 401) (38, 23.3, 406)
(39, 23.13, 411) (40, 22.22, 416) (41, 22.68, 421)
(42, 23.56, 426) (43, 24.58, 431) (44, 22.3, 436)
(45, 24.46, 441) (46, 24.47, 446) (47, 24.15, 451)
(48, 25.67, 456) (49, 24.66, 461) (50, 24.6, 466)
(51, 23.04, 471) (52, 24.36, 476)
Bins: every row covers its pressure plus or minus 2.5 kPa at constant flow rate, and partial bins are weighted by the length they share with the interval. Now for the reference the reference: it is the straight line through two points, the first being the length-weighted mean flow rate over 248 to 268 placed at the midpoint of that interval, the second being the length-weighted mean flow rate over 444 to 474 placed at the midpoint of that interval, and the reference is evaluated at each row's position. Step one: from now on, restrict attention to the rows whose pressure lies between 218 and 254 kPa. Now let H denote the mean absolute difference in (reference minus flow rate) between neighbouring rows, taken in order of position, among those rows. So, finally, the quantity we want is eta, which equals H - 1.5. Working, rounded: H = 0.78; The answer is -0.72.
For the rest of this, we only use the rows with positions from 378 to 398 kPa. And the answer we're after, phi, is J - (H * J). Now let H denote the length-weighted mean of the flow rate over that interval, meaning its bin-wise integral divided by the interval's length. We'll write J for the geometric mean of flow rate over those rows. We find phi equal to -541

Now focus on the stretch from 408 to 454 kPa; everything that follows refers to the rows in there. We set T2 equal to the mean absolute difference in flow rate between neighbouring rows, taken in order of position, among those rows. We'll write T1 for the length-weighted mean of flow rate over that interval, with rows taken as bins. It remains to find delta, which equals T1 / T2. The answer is 23.4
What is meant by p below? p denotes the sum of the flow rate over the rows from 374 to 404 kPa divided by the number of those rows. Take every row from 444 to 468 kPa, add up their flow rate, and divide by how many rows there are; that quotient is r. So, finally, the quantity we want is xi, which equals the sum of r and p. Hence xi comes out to 48.7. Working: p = 24.0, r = 24.7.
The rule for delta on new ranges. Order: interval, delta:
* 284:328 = 21.8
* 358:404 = 23.9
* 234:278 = 18.7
